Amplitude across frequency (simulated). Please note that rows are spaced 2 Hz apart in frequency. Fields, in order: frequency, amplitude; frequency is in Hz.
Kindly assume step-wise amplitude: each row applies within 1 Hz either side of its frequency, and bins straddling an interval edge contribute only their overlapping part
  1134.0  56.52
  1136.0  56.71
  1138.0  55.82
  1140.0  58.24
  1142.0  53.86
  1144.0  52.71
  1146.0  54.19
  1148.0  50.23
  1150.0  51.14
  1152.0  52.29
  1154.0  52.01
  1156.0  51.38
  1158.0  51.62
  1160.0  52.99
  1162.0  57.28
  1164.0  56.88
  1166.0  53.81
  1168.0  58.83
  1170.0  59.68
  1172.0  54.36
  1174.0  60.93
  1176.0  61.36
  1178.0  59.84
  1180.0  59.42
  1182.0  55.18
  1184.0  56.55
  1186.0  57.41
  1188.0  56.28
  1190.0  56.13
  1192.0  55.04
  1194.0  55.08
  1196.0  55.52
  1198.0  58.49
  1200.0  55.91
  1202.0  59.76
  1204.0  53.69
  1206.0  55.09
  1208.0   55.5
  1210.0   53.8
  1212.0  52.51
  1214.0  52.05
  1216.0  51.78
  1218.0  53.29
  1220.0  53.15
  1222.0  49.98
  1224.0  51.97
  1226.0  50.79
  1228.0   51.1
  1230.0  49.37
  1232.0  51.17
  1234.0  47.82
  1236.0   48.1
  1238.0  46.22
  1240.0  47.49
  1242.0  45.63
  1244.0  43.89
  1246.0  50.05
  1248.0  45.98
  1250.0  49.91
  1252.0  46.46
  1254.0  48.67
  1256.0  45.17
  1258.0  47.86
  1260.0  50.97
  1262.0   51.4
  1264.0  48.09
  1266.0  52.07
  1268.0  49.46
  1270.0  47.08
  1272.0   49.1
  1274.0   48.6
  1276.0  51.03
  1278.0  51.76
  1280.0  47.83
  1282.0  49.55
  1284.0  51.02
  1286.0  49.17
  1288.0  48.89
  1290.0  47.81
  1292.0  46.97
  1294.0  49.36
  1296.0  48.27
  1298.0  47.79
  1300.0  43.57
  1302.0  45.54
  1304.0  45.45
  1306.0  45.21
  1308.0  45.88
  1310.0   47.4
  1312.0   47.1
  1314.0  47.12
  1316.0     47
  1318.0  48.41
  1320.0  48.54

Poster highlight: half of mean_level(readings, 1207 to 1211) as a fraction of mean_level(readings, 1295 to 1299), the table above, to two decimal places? 0.57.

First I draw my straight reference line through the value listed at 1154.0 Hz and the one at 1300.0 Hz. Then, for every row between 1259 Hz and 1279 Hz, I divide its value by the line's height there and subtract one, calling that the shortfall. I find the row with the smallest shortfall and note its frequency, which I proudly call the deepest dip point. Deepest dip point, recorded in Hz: 1270.0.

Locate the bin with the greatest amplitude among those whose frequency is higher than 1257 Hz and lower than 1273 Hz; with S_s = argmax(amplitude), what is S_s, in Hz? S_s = 1266.0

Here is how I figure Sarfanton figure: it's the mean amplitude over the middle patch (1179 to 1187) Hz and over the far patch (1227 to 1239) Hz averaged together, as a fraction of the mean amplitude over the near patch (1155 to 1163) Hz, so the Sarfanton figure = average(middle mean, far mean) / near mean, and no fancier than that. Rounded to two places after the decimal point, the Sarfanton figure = 1.00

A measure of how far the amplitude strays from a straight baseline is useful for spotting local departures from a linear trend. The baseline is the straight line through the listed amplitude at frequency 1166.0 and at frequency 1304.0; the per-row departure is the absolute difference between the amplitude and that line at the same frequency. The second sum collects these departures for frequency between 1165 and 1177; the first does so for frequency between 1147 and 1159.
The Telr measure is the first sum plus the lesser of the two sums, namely 38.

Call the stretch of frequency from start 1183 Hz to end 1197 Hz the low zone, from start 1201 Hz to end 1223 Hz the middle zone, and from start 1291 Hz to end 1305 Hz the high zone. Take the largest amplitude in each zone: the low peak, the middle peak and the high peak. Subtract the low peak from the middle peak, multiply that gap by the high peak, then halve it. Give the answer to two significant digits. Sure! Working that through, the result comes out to 58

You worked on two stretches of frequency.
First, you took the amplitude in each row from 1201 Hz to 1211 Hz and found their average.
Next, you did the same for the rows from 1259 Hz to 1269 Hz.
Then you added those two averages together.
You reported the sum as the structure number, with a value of 106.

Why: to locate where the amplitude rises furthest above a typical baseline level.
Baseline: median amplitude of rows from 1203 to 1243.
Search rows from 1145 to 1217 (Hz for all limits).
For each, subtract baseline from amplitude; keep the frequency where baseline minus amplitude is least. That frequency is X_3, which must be 1176.0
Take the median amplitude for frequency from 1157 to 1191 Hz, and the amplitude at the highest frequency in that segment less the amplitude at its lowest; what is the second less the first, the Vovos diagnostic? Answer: -52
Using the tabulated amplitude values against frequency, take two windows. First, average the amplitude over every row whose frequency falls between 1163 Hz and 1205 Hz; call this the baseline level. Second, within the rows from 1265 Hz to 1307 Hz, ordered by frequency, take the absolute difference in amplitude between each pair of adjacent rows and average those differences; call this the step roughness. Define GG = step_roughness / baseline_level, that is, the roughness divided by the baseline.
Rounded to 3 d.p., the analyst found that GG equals 0.028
